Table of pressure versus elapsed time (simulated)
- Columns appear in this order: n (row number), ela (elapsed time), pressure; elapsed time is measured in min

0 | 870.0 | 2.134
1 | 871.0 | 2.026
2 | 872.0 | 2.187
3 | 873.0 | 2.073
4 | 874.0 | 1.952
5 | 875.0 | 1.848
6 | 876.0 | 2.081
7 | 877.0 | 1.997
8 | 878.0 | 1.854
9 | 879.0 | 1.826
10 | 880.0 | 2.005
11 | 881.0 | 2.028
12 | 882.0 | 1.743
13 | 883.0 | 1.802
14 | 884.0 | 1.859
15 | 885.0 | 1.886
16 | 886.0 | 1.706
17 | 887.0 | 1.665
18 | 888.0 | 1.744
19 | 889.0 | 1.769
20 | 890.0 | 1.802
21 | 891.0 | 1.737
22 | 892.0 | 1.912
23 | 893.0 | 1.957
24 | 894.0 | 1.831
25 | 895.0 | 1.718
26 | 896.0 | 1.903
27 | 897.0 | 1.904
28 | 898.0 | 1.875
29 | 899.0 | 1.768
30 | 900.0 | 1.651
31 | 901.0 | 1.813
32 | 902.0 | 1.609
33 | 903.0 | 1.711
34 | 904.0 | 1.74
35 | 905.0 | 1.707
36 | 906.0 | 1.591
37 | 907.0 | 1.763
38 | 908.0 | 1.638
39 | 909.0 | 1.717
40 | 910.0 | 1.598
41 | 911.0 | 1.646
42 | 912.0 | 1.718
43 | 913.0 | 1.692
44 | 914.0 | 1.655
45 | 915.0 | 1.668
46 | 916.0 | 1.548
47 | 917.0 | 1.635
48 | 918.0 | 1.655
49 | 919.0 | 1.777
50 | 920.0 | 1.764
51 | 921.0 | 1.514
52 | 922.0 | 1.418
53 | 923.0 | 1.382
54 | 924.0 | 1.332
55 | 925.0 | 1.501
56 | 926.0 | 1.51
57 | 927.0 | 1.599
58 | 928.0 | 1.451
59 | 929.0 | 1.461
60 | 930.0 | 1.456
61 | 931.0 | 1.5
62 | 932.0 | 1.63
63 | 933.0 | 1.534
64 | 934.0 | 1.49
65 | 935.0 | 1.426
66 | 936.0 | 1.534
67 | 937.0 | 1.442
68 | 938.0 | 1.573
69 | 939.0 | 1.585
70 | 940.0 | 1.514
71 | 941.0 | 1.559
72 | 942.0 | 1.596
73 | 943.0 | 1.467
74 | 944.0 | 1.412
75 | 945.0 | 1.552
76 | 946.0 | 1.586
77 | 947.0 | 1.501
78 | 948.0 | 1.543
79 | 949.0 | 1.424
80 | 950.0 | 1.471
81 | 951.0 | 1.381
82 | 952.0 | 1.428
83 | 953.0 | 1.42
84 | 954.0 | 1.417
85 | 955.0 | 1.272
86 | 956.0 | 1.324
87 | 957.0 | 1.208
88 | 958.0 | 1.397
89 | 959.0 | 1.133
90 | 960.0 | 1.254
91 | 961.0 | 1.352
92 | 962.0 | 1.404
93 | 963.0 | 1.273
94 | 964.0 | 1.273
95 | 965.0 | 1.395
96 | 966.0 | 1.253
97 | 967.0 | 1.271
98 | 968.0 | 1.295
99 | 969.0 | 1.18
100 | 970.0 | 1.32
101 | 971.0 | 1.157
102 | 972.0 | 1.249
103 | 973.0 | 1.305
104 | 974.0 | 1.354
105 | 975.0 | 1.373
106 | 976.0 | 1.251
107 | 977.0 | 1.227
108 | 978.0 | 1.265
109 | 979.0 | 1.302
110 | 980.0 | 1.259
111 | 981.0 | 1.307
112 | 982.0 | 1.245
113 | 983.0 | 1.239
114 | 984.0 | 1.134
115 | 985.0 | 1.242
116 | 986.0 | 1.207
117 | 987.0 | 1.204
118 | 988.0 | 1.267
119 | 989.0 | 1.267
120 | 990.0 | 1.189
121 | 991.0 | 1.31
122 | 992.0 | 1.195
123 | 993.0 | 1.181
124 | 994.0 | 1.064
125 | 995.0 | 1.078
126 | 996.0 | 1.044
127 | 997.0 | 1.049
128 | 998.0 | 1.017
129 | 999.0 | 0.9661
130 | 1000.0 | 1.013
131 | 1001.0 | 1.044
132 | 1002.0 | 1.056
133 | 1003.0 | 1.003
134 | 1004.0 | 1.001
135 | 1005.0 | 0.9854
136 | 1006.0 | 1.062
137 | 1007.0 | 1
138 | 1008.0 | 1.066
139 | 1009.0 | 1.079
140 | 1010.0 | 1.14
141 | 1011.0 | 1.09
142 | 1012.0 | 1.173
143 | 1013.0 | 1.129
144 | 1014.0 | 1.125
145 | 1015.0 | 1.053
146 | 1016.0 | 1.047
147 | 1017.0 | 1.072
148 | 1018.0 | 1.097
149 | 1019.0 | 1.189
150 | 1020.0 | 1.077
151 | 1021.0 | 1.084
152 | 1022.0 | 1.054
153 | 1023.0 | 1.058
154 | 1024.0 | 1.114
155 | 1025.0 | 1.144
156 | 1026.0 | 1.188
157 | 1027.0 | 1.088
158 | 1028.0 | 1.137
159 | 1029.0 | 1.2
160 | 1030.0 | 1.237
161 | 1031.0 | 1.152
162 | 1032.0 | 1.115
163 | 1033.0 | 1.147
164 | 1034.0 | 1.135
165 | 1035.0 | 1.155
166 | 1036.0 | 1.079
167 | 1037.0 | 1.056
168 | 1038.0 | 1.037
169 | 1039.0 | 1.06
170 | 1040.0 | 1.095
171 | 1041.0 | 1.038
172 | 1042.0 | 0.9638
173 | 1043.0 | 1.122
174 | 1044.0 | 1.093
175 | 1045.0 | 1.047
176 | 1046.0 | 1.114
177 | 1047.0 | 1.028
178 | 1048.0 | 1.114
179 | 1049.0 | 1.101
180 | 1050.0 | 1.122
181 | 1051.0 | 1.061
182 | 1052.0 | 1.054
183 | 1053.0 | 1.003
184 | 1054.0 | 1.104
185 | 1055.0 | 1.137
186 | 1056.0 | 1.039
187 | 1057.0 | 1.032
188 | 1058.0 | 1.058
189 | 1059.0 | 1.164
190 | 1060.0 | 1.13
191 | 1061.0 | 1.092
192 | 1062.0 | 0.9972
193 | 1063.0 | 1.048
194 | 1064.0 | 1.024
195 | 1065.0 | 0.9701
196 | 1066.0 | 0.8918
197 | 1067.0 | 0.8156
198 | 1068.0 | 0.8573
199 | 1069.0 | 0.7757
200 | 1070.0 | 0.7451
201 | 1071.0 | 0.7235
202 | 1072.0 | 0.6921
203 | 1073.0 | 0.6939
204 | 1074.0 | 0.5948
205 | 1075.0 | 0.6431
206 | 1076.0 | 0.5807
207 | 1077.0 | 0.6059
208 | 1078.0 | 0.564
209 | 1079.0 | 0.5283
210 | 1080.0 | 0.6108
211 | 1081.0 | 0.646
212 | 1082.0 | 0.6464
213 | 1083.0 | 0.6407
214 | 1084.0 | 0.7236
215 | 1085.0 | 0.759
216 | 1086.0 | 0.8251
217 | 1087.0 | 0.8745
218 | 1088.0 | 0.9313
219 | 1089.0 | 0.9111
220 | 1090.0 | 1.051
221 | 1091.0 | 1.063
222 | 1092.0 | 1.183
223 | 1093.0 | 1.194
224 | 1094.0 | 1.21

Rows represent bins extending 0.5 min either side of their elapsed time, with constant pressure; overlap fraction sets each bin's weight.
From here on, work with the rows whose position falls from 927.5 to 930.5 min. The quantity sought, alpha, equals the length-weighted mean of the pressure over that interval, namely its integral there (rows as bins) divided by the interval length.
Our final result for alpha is 1.5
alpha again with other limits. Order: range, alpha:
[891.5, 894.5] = 1.9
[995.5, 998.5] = 1.0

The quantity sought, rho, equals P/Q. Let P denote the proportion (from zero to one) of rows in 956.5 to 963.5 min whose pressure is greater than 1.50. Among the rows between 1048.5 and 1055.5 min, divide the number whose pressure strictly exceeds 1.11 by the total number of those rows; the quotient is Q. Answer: 0.0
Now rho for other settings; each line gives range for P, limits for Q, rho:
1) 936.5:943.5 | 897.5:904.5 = 0.7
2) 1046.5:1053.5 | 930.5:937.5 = 0.0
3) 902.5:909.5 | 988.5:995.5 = 1.4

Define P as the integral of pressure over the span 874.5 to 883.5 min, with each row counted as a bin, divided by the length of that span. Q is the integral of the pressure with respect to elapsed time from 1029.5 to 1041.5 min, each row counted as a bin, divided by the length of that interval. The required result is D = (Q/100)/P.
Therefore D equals 0.0058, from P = 1.91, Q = 1.11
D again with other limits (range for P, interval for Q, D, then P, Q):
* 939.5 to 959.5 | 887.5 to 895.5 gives 0.0126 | 1.43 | 1.81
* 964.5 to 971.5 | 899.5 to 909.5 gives 0.0134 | 1.27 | 1.69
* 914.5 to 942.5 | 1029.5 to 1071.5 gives 0.0068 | 1.54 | 1.04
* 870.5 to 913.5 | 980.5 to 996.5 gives 0.0066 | 1.82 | 1.20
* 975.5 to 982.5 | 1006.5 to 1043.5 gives 0.0087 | 1.27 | 1.10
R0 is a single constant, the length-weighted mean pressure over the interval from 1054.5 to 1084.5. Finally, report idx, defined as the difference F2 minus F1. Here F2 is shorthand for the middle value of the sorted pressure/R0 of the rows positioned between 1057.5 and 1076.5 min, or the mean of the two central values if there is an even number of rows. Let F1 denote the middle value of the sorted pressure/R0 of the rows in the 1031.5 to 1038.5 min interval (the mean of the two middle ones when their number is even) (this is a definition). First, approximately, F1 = 1.36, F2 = 1.04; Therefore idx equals -0.31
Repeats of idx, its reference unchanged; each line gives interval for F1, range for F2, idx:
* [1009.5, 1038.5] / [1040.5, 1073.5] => -0.09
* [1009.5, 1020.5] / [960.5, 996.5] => 0.19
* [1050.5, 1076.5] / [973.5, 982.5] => 0.32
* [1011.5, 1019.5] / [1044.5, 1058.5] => -0.06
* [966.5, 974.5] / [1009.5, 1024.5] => -0.23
